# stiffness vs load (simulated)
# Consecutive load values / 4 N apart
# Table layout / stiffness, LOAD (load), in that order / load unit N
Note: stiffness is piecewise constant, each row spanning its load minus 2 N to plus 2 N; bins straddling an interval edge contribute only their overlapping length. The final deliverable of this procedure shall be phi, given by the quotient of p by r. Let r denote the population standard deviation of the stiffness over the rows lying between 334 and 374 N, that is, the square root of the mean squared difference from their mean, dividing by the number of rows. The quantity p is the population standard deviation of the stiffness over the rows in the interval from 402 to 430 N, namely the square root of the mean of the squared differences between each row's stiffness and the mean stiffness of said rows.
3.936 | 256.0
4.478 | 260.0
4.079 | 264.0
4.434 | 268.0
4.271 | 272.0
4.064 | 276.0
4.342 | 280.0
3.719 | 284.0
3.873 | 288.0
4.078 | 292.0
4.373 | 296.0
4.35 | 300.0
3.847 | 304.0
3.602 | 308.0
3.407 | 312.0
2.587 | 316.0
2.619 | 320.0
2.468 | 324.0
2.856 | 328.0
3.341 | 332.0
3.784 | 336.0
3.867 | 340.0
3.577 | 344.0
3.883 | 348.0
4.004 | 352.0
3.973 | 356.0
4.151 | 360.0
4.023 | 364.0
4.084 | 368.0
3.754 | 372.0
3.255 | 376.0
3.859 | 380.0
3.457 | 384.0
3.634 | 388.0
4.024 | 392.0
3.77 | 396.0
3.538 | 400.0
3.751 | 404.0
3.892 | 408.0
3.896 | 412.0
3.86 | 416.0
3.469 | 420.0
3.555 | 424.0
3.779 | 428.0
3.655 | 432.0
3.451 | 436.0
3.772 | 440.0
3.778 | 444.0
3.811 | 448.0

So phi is 1.0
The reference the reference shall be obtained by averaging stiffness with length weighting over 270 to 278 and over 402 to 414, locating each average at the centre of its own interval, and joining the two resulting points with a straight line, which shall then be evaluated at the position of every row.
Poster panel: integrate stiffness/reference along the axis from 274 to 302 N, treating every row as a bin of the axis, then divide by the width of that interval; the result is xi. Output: 1.00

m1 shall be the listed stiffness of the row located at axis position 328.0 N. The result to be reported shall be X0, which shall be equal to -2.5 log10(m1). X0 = -1.14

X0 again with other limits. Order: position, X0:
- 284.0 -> -1.43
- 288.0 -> -1.47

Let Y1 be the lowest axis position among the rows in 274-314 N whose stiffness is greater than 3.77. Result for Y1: 276.0 N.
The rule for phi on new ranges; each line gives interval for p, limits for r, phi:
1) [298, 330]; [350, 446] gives 2.9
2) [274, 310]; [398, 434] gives 1.8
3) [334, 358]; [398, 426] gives 0.8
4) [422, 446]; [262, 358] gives 0.2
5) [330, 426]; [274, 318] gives 0.5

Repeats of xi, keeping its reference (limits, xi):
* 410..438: 0.96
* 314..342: 0.76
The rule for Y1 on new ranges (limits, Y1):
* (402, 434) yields 408.0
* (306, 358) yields 336.0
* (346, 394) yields 348.0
